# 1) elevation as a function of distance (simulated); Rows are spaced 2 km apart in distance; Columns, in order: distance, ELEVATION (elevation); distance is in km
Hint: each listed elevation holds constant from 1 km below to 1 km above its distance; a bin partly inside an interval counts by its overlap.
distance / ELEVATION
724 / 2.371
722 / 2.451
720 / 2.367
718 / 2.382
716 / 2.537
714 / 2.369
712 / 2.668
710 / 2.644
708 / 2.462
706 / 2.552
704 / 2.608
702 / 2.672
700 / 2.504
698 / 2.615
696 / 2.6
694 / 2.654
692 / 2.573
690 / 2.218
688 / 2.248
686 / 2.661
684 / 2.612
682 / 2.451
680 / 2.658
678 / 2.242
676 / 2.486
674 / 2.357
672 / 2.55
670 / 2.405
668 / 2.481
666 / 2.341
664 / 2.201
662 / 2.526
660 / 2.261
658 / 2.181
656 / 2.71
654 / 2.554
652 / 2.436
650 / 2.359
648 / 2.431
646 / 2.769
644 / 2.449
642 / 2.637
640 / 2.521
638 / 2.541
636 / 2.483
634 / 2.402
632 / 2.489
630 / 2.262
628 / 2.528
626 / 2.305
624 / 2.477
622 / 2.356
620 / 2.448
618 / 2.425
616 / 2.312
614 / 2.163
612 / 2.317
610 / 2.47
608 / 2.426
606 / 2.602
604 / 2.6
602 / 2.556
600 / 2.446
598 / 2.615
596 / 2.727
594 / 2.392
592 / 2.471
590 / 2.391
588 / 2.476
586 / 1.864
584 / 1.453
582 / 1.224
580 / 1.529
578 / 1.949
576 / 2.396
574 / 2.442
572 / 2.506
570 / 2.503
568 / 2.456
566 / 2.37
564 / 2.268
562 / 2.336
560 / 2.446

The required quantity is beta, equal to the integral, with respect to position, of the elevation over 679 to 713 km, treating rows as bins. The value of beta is 86.8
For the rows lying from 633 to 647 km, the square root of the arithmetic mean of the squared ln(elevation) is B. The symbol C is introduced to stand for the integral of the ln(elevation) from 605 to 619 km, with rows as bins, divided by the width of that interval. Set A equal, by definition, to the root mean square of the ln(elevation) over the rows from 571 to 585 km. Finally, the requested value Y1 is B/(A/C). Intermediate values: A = 0.68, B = 0.93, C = 0.869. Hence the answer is 1.20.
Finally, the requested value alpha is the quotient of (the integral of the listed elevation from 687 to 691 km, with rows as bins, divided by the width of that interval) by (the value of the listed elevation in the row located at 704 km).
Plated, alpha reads 0.86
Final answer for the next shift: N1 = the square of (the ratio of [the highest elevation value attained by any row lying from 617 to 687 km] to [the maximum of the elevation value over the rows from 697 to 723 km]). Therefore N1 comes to 1.07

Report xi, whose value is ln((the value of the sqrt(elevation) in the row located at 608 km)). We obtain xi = 0.443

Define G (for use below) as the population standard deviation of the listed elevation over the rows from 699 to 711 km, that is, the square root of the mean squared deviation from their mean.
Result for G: 0.07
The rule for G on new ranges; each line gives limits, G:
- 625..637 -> 0.10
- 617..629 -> 0.07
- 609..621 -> 0.11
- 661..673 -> 0.12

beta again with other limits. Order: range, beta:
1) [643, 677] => 83.0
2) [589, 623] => 83.4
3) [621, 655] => 84.0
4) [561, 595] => 74.1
